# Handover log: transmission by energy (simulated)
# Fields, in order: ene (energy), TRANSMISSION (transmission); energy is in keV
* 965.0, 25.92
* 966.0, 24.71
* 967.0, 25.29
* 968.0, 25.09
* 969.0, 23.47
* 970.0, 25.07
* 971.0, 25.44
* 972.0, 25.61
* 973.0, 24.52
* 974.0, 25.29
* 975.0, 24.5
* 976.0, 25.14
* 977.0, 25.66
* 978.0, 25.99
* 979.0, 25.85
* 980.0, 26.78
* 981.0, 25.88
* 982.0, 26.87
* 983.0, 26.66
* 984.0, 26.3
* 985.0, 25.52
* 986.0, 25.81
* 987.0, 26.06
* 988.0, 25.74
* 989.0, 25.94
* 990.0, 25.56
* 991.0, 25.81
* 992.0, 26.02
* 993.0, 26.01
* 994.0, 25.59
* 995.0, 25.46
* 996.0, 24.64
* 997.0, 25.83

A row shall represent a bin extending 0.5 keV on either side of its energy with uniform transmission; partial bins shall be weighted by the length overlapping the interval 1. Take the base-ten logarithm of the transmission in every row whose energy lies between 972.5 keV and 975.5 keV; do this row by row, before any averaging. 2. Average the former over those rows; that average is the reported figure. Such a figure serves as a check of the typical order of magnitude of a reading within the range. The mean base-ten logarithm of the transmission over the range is 1.39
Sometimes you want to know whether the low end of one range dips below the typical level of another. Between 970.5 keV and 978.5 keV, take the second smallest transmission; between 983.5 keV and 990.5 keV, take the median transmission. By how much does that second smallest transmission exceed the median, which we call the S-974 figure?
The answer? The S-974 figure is -1.3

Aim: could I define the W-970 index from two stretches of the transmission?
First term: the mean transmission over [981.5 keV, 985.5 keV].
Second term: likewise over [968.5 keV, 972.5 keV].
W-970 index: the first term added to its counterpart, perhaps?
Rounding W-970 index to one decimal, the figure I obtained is 51.2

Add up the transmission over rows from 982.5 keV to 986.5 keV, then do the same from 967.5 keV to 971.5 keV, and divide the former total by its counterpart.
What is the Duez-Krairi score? 1.05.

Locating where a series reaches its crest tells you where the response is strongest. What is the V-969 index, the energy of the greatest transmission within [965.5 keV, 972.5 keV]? 972.0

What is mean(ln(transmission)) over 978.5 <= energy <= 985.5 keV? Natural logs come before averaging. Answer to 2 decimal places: 3.27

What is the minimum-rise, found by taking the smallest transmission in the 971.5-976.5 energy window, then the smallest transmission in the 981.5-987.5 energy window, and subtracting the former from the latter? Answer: 1.0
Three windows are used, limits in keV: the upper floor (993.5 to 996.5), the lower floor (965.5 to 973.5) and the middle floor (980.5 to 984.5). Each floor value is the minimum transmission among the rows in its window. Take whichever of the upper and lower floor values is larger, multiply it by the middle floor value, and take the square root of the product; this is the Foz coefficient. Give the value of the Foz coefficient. 25.3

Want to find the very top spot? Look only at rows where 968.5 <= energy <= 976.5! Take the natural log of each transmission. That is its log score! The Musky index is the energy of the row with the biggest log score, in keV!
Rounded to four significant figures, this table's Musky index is 972.0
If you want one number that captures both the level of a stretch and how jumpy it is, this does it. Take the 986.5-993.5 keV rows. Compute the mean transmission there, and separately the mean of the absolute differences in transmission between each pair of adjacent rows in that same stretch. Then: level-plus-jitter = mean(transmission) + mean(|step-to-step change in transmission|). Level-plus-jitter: 26.1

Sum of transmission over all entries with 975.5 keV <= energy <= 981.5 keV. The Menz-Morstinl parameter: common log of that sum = 2.19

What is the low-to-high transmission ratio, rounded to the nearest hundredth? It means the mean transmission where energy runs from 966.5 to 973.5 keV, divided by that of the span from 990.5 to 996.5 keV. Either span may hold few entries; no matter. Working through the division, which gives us 0.97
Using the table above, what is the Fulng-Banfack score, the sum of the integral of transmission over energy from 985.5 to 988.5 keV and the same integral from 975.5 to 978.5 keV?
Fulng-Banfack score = 154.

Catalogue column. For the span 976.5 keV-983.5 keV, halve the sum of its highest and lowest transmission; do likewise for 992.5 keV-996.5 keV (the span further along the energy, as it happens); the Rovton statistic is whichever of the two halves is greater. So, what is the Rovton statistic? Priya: 26.3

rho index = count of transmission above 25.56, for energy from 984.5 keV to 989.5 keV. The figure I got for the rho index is 4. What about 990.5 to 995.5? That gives 4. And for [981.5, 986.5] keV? 4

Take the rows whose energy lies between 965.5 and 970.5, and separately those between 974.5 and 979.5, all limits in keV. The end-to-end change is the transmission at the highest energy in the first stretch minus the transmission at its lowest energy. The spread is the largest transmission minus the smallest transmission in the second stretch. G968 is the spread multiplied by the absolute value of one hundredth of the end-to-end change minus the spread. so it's 2.21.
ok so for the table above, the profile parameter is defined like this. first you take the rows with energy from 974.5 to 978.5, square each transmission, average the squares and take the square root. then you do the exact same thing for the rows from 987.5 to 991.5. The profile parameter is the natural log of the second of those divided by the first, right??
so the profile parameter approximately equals 0.017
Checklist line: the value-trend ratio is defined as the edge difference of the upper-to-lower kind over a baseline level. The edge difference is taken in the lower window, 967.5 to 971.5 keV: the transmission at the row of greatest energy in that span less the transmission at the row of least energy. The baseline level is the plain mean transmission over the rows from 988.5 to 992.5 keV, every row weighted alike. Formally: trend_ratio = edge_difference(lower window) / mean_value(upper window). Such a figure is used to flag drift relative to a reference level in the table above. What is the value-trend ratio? 0.014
